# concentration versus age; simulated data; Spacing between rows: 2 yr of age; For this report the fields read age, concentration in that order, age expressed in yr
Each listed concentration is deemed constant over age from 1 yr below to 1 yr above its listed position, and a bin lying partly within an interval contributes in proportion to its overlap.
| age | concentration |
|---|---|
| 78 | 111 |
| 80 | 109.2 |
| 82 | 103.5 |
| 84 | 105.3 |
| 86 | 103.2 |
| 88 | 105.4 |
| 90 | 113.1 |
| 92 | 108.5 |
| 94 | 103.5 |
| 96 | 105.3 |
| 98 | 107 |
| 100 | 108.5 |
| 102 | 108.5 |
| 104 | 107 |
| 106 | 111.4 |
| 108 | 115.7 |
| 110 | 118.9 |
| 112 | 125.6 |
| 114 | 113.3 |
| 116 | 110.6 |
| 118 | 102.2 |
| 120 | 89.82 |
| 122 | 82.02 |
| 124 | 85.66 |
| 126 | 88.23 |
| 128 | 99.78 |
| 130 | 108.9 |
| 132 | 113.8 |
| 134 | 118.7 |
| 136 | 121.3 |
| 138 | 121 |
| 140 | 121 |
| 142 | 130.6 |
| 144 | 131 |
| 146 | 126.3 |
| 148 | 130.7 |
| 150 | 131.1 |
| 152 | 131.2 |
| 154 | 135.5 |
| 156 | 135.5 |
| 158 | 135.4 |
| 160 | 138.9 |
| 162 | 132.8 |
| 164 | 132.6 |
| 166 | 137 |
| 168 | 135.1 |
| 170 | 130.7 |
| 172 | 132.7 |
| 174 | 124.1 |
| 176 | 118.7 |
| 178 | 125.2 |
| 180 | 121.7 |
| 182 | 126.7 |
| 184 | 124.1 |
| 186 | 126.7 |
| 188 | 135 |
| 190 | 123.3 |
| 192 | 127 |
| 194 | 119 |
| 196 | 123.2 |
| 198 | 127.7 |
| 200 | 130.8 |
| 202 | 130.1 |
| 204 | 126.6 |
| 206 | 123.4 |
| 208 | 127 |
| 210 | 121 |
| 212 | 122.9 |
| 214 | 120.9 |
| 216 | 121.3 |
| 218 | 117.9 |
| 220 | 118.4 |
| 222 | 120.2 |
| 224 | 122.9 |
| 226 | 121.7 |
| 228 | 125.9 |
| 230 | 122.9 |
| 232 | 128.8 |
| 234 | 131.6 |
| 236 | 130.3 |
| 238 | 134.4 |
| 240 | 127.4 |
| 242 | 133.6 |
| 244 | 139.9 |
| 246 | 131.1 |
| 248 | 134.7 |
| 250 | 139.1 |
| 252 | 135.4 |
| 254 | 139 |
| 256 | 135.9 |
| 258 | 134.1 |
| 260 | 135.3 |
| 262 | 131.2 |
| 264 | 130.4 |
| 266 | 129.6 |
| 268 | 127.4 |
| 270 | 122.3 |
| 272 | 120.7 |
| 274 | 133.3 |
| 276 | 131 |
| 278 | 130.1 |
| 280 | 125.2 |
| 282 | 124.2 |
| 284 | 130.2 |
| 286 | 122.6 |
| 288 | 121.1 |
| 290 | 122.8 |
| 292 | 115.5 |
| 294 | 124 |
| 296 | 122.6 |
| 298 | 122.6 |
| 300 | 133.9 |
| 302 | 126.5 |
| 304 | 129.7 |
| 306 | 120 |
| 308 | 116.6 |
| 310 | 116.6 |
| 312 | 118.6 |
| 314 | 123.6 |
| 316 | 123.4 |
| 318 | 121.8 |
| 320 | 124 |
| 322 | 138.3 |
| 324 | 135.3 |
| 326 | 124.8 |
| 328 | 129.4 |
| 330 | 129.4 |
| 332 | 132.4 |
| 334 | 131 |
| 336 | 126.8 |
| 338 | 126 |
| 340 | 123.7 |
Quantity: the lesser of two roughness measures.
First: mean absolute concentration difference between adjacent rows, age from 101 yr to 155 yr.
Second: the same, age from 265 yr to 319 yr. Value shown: 4.17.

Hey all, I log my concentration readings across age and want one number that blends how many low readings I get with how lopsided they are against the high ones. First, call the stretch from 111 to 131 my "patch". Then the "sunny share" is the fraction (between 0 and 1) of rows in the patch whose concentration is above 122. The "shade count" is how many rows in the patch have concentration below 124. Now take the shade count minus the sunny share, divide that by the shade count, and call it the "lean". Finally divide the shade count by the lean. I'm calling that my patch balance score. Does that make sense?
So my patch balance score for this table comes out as 9.1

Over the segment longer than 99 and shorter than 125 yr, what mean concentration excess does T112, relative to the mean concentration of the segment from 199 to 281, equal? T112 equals -22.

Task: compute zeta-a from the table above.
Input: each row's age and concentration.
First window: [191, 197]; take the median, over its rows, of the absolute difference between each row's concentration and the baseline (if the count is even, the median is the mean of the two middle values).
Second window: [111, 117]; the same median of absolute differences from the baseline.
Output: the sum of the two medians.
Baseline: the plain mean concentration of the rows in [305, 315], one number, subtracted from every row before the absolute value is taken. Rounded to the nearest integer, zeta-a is 11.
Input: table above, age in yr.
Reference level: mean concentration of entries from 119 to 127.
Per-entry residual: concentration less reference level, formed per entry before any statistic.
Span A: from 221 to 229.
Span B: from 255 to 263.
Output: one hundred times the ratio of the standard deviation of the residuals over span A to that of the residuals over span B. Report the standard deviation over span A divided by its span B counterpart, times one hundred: 116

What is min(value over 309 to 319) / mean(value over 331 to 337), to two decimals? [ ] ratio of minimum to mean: 0.90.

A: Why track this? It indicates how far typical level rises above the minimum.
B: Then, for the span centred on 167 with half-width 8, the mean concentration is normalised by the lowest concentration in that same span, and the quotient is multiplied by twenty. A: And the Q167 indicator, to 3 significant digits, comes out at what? 21.4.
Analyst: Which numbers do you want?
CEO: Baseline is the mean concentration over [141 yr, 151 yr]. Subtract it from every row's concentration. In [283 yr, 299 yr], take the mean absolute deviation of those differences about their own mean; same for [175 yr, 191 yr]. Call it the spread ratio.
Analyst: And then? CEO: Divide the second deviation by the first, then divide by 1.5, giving 0.96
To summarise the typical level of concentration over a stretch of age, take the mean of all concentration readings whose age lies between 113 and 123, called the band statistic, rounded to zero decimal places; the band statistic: 100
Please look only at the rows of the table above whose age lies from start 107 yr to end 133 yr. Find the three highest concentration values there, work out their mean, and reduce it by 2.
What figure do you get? 118.1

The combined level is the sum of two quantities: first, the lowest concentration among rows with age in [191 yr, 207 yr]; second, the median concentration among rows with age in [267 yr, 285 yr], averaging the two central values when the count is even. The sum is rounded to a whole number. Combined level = 246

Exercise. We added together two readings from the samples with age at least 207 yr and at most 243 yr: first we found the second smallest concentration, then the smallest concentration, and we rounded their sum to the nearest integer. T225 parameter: 236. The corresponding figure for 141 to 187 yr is 240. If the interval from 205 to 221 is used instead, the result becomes 236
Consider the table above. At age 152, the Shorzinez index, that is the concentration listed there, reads 131.2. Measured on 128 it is 99.78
